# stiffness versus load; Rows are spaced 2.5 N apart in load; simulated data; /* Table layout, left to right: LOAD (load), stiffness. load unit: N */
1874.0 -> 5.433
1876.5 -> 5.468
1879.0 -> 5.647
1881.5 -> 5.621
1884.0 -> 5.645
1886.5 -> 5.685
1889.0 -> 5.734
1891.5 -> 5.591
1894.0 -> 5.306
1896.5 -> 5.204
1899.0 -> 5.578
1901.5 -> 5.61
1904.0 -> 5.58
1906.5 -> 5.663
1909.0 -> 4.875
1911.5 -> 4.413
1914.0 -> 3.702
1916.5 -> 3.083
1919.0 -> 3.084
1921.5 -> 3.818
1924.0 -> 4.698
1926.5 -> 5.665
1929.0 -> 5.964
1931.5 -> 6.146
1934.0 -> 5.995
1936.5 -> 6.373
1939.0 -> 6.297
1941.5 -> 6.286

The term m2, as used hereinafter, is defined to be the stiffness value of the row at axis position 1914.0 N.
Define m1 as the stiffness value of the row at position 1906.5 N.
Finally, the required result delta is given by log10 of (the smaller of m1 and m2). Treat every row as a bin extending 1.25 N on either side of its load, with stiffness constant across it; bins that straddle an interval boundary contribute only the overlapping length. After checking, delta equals 0.57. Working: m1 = 5.663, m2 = 3.702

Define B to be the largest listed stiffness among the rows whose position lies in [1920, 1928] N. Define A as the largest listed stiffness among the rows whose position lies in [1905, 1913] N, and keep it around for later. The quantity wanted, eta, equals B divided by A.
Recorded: 1.00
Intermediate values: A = 5.663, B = 5.665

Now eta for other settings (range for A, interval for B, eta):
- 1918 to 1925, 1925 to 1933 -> 1.31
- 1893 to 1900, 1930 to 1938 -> 1.14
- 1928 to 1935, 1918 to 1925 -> 0.76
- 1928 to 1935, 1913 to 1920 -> 0.60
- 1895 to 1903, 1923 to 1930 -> 1.06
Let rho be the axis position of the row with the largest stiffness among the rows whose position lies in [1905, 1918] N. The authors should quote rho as 1906.5 N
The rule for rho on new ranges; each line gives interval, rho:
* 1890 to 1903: 1901.5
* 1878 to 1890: 1889.0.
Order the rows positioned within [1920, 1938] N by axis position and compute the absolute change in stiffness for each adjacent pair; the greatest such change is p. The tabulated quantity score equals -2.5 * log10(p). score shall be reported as 0.04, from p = 0.97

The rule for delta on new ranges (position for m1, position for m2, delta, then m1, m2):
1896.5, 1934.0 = 0.72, 5.204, 5.995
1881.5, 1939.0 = 0.75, 5.621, 6.297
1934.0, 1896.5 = 0.72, 5.995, 5.204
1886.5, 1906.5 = 0.75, 5.685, 5.663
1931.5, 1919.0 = 0.49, 6.146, 3.084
